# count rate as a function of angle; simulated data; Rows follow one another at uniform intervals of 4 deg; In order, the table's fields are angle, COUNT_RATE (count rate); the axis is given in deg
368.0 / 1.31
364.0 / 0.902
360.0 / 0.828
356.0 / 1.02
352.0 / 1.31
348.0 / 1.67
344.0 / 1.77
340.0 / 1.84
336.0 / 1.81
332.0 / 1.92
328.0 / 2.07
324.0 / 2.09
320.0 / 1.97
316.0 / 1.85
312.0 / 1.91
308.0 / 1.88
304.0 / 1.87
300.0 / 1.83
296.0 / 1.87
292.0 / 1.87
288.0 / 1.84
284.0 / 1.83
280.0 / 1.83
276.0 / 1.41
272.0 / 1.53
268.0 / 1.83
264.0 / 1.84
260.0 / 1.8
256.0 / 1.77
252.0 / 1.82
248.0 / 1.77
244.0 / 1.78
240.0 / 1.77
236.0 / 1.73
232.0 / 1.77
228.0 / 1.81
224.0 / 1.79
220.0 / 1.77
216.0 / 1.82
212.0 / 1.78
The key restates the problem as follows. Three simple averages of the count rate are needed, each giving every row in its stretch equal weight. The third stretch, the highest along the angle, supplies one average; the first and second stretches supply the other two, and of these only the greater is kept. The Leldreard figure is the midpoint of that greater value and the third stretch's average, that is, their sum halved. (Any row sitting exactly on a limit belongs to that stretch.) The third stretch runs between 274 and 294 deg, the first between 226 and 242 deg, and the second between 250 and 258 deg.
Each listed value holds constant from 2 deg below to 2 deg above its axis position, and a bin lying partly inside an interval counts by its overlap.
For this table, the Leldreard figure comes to 1.78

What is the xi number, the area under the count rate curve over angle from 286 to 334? 92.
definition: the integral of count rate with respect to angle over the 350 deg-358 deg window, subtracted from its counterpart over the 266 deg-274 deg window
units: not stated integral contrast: 4.1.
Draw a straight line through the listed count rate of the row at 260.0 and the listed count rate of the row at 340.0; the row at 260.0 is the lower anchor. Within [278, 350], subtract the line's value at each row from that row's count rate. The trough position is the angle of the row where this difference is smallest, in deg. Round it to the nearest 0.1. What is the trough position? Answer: 348.0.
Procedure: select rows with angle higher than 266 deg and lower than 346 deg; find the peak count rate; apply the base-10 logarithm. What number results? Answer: 0.320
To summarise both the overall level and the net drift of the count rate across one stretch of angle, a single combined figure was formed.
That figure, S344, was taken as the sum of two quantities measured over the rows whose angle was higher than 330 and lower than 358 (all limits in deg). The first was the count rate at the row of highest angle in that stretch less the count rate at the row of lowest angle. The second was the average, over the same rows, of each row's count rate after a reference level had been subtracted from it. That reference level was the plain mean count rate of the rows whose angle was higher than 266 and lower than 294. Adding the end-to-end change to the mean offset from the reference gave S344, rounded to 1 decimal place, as -1.0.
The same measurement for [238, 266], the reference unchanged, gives 0.1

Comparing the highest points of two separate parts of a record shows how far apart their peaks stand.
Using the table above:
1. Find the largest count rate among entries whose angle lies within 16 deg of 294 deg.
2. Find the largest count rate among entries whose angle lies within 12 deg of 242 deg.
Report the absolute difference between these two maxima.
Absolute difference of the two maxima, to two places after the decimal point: 0.06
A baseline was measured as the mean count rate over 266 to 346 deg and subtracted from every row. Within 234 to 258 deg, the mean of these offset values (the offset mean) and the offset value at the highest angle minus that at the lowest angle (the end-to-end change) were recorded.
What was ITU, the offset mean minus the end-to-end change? -0.11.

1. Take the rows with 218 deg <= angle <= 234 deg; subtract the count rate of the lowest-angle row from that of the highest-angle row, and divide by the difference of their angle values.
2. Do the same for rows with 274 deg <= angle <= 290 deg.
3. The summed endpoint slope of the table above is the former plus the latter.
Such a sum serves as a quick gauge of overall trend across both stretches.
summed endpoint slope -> 0.036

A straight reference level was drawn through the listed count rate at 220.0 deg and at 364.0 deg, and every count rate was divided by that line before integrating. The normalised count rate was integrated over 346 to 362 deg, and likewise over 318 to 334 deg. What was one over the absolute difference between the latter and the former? 0.1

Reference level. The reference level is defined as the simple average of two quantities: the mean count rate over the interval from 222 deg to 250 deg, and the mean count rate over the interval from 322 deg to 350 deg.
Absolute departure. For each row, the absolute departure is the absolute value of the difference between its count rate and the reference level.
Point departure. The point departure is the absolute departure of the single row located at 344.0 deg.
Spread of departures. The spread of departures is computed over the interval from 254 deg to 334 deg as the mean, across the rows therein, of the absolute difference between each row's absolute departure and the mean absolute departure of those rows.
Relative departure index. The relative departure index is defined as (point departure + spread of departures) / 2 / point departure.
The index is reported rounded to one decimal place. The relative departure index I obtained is 1.3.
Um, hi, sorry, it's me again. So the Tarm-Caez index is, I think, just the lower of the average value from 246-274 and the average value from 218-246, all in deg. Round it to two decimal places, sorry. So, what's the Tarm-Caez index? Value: 1.77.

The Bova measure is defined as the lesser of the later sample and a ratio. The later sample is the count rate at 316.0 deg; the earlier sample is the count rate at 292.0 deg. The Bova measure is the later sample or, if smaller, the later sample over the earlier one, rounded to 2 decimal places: 0.99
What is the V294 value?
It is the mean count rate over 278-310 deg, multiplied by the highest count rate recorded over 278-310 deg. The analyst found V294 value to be 3.5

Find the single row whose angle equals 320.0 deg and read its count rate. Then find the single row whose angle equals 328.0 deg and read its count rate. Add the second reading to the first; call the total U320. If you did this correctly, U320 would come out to 4.0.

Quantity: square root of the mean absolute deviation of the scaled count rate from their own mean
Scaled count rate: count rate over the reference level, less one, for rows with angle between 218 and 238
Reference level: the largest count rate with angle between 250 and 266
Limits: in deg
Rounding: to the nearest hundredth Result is 0.11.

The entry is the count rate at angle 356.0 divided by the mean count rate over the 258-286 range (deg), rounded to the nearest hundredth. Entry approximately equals 0.59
